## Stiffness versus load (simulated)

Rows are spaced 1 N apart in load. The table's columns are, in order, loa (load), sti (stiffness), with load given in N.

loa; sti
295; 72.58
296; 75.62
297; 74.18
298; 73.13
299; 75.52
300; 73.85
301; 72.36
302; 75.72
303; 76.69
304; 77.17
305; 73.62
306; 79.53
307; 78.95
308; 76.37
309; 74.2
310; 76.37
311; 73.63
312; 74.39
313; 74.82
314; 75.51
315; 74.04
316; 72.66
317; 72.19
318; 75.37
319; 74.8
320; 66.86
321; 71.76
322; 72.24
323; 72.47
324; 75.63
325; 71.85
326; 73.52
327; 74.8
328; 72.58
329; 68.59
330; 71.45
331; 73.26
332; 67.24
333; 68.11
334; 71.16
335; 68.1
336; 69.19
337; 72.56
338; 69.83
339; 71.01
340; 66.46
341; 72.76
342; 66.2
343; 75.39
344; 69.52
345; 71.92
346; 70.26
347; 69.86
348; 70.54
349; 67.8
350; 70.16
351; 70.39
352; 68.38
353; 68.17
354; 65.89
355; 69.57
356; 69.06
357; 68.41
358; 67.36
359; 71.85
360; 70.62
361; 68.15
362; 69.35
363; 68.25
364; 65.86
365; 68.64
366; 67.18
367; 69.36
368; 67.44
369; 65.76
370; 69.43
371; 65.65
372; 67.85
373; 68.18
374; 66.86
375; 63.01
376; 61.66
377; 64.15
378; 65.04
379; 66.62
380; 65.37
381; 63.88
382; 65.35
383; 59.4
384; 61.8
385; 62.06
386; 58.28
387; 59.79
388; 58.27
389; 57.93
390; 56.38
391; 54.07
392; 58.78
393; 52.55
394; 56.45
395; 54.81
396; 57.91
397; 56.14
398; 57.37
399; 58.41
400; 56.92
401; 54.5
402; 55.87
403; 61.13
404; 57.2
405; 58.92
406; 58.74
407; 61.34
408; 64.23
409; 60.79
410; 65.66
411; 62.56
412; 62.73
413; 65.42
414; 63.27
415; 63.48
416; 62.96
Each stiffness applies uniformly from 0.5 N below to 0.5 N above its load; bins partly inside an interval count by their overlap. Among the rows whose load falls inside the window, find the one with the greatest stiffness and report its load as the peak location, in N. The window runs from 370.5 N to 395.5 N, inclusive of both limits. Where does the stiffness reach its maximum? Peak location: 373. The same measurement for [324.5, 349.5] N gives 343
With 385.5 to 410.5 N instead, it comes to 410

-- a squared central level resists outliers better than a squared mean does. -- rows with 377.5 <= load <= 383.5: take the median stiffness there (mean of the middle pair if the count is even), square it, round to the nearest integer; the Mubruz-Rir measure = 4250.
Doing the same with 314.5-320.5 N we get 5380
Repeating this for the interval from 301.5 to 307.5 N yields 5918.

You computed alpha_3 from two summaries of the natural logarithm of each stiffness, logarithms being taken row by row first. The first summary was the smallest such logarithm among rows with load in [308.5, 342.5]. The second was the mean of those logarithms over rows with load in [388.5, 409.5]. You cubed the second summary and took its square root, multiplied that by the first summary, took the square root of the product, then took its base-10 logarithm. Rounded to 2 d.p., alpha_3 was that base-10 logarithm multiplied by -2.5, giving -1.92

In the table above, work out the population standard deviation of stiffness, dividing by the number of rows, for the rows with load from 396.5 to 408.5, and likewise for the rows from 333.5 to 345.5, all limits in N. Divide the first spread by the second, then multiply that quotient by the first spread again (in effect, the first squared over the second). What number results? 2.7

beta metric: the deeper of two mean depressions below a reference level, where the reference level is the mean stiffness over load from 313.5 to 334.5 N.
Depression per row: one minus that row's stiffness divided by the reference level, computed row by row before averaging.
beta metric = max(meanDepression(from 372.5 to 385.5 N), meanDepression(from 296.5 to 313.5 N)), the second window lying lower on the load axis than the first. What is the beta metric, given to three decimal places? 0.112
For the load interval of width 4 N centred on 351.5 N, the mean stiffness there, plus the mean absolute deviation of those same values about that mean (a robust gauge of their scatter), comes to 70.3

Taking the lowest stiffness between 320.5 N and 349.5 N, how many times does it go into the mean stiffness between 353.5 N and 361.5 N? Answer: 1.04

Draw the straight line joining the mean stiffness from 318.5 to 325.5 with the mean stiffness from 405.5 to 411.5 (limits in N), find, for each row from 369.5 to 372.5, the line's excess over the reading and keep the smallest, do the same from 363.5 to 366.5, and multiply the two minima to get 4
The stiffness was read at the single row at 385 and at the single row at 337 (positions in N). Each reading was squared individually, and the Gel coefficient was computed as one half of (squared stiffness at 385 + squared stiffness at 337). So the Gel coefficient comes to 4558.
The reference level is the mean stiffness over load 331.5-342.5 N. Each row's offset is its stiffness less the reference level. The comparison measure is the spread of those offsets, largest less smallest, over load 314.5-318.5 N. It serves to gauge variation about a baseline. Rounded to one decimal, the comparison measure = 3.2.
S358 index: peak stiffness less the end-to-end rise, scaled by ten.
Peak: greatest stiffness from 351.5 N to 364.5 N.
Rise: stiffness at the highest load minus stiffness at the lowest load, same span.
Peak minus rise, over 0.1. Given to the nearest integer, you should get 744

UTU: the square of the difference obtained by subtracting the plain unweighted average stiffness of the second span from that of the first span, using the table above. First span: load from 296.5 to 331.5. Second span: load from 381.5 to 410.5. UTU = 235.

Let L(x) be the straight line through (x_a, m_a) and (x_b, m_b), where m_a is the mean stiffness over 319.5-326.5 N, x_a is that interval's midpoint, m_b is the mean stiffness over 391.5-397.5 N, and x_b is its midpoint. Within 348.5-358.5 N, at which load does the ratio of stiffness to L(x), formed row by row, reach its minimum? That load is 354 N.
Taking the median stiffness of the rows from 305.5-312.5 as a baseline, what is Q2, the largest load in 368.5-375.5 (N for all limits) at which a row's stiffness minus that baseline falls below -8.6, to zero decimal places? 375 N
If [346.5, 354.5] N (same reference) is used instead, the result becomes 354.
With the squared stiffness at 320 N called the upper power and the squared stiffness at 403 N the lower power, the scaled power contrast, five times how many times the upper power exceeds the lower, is 6.0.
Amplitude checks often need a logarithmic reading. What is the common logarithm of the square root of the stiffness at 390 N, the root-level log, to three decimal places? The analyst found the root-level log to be 0.876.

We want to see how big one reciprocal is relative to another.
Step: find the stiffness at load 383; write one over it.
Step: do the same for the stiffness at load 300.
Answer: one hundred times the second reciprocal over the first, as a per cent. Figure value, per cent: 80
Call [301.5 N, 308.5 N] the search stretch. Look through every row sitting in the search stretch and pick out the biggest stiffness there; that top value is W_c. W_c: 79.53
